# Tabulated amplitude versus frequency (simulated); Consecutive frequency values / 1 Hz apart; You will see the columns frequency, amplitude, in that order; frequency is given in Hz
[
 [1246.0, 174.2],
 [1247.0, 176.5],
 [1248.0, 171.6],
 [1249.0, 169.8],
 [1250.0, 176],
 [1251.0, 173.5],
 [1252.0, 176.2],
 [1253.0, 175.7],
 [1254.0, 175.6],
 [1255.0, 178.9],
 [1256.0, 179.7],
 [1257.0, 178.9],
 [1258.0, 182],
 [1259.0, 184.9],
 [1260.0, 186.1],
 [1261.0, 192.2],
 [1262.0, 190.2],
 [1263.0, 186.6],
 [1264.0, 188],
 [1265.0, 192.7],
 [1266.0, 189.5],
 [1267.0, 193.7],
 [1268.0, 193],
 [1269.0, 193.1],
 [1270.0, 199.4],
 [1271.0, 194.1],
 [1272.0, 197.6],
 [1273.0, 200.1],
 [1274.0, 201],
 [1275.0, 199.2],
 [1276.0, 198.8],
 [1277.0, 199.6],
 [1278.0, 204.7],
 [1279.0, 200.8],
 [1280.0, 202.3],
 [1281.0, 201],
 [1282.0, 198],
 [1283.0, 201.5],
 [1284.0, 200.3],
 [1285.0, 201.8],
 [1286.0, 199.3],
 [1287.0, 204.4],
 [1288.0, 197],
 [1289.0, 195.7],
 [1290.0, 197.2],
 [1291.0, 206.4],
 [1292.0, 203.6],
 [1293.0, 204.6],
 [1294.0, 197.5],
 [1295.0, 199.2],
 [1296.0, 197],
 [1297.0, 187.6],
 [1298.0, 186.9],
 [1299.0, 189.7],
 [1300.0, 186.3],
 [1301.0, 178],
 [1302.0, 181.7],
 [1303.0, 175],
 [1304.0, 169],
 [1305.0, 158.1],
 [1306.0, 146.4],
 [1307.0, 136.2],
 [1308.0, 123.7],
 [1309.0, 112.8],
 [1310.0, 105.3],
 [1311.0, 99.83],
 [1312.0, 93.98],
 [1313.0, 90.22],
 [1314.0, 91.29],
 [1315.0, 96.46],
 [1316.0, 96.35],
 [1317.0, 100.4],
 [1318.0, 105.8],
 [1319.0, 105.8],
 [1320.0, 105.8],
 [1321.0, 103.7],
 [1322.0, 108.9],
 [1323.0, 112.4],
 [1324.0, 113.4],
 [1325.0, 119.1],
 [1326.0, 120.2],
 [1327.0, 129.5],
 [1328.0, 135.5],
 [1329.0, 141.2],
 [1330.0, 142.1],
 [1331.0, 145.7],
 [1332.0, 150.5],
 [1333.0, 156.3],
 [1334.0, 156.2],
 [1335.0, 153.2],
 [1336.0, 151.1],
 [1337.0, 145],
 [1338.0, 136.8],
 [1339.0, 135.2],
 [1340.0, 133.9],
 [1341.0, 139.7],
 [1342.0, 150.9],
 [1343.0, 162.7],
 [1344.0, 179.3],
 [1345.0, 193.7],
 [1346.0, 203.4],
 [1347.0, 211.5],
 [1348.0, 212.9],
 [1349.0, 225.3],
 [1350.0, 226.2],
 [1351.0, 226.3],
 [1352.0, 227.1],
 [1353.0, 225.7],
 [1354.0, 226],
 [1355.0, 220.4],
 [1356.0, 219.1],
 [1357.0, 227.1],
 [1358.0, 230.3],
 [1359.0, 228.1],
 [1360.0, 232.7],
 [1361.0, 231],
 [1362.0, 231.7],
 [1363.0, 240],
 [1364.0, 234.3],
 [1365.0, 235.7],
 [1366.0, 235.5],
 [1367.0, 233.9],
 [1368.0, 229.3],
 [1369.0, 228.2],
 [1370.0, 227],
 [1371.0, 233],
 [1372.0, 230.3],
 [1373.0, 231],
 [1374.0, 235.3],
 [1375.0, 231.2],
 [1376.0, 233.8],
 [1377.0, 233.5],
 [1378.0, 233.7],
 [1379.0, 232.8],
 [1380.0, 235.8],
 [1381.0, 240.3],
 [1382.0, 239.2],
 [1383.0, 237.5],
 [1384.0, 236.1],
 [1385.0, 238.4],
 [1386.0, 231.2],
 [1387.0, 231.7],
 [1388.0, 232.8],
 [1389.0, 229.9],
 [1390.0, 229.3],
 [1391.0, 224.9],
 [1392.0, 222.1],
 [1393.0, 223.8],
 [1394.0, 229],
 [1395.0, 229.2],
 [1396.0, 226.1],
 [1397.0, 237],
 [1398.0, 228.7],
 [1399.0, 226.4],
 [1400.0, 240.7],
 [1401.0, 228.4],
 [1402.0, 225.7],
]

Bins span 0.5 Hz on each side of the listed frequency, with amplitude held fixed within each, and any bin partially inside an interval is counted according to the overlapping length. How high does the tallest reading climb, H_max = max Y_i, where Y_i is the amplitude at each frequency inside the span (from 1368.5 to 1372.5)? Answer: 233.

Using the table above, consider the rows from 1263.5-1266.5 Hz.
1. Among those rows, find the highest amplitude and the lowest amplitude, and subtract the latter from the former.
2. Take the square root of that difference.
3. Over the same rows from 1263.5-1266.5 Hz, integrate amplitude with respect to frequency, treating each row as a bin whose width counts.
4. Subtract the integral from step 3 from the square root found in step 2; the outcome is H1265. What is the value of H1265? -568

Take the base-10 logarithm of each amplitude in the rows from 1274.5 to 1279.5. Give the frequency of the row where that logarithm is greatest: 1278.0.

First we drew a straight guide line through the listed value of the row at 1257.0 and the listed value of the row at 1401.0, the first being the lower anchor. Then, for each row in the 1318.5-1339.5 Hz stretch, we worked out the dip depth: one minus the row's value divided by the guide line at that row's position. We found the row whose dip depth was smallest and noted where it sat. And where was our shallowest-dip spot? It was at 1333.0 Hz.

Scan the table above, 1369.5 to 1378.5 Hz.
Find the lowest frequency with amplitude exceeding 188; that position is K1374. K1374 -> 1370.0 Hz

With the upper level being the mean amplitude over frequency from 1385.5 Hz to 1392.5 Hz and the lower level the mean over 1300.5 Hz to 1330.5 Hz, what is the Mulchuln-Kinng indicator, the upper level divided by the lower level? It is 1.9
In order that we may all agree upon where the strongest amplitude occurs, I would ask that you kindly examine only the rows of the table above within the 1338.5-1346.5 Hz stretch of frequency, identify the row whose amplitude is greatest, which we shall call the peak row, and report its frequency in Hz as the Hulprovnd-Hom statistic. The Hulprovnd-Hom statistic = 1346.0 Hz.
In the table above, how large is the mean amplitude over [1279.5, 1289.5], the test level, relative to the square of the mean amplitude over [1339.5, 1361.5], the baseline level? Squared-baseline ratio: 0.005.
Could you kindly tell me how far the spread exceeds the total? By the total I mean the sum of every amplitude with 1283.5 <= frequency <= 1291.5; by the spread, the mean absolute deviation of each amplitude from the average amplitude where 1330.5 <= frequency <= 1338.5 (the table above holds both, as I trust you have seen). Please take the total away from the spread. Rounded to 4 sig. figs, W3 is -1597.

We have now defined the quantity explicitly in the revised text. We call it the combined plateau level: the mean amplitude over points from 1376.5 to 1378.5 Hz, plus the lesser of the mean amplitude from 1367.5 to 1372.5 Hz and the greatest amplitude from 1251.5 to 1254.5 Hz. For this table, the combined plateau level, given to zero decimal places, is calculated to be 410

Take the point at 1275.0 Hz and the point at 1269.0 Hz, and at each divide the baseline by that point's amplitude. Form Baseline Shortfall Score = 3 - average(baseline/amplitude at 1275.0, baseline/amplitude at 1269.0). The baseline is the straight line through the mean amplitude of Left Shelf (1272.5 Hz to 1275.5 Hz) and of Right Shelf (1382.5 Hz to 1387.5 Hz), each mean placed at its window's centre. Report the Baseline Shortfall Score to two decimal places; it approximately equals 1.98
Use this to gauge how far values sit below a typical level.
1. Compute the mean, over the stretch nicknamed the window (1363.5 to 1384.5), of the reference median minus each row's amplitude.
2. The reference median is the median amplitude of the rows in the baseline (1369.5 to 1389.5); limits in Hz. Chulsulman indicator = 0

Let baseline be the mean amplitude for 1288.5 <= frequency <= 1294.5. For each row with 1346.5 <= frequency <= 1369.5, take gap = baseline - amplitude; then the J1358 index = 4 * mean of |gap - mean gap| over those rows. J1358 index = 20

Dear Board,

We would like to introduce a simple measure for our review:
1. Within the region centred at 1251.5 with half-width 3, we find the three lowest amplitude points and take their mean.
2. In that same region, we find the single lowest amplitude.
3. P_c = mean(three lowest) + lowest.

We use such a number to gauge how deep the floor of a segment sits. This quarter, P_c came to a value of 343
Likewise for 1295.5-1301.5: 362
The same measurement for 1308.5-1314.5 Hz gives 182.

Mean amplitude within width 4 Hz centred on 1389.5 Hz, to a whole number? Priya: 229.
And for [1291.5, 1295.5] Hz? 201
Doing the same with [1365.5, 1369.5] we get 232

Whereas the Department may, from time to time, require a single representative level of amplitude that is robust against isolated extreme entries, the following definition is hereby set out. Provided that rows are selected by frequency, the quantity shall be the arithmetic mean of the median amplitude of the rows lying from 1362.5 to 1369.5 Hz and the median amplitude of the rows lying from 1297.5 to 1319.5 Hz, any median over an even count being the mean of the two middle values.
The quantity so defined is 176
